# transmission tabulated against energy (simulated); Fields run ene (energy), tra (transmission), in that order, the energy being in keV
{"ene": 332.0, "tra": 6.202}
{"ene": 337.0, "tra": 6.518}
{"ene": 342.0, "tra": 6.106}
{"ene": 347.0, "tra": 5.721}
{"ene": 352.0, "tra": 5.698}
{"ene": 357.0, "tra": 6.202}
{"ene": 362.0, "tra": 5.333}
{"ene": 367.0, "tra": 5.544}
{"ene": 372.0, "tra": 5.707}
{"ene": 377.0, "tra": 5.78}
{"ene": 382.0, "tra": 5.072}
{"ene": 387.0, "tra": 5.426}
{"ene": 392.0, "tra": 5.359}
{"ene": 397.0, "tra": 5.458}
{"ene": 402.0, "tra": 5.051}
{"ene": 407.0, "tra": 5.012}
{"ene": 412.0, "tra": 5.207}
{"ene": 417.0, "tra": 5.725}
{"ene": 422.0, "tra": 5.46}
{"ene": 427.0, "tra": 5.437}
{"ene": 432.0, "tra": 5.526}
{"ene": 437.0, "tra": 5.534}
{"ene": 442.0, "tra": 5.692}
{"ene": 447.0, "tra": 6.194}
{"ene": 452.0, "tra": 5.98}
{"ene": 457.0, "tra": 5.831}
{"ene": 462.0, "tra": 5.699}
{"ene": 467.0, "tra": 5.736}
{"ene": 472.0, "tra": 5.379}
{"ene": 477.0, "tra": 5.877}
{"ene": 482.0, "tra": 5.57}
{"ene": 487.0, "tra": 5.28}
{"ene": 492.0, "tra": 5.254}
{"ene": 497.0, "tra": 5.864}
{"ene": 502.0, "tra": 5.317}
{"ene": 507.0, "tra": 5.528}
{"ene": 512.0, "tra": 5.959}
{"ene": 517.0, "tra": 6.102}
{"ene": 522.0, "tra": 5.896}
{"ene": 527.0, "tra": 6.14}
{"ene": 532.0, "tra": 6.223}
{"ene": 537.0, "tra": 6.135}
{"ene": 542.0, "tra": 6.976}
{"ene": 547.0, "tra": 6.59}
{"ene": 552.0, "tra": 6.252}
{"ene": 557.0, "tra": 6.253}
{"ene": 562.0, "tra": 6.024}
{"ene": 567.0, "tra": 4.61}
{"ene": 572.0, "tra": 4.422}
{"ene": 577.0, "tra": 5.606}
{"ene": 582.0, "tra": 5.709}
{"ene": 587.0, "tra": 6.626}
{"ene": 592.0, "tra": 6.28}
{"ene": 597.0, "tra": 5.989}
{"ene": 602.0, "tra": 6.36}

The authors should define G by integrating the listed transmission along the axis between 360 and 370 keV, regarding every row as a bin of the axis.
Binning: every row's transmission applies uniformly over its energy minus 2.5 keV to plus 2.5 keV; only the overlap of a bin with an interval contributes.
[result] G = 55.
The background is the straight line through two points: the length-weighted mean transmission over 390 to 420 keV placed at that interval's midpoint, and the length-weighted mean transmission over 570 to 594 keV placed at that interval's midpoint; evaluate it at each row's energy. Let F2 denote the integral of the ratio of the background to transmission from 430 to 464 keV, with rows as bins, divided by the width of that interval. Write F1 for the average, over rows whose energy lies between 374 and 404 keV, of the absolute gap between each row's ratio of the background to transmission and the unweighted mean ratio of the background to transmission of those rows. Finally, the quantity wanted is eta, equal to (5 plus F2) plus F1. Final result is 5.97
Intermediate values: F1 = 0.038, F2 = 0.94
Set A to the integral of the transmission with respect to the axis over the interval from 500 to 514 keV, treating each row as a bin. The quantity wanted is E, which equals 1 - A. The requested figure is -77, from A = 78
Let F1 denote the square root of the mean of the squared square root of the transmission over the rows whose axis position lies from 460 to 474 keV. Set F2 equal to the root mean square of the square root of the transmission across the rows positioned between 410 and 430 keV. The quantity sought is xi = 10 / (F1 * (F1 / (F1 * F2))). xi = 9.9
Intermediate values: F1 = 2.37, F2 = 2.34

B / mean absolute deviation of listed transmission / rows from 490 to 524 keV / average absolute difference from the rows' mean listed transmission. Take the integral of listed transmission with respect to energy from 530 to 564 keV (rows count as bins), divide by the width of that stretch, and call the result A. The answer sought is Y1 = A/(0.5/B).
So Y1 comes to 3.7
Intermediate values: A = 6.4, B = 0.29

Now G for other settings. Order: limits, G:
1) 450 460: 59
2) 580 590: 62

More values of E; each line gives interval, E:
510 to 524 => -83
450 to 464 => -81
